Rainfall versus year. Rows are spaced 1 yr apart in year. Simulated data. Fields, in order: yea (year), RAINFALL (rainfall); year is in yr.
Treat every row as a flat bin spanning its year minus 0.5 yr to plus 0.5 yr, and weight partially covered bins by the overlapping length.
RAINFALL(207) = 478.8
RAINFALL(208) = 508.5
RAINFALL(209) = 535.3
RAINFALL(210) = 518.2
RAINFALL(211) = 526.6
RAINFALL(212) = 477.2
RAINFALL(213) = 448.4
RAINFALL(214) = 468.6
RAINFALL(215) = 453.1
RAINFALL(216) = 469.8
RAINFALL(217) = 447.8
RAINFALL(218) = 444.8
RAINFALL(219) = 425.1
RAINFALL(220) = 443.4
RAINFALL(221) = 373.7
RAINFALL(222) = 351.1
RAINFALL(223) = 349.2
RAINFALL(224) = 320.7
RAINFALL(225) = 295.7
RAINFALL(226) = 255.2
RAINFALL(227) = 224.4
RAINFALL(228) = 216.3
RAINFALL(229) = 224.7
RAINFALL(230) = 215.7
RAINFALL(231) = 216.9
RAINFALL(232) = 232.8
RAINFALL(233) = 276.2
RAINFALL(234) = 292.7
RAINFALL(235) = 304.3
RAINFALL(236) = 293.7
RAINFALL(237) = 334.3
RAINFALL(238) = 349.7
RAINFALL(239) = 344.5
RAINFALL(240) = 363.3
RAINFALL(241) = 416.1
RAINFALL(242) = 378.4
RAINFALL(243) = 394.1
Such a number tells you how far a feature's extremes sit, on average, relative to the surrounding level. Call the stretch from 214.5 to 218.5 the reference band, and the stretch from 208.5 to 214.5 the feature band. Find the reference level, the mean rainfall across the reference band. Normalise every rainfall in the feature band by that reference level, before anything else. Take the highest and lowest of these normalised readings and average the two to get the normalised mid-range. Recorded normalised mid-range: 1.1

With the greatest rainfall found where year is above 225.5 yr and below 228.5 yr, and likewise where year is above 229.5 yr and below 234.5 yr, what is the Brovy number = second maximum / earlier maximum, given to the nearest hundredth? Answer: 1.15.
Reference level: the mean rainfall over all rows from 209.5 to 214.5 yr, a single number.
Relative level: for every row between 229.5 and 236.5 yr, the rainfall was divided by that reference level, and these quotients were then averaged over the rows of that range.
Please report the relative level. 0.54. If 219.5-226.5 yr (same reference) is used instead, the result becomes 0.70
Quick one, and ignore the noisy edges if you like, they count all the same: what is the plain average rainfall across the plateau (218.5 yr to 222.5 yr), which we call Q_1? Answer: 398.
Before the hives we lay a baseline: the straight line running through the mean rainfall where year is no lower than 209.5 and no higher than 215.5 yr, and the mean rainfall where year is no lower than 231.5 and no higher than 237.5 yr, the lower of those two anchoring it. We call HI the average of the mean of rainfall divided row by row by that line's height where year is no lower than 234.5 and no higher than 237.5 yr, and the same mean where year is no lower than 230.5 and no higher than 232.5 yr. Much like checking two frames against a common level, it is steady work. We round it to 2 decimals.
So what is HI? 0.92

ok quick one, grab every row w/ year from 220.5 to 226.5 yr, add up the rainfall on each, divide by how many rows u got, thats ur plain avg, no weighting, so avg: 324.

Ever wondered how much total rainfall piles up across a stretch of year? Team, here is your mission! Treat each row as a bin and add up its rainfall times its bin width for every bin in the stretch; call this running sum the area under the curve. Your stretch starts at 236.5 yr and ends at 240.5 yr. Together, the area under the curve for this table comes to 1392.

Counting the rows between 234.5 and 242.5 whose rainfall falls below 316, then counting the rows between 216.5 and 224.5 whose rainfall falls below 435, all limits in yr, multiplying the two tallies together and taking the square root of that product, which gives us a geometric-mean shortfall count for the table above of 3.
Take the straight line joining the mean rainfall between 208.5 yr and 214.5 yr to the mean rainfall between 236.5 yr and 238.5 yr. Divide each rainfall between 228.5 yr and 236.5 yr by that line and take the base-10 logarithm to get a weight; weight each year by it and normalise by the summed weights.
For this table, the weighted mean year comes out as 231.5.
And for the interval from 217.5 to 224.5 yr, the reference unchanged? 222.3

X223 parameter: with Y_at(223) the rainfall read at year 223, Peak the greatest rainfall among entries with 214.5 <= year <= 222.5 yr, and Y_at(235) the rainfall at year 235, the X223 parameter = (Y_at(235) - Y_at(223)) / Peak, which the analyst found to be -0.10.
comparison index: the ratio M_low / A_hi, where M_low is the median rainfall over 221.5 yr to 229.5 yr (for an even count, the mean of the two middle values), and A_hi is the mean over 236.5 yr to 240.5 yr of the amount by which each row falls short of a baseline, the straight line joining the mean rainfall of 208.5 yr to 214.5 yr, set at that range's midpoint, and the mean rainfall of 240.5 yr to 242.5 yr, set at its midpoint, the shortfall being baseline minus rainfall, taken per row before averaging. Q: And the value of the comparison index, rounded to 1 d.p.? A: 4.7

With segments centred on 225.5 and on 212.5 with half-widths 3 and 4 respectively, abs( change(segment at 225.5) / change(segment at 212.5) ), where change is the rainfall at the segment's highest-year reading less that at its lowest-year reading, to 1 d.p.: 2.0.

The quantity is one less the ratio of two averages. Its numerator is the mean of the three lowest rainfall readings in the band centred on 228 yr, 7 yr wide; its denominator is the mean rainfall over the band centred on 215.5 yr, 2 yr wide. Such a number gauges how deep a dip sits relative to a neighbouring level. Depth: 0.53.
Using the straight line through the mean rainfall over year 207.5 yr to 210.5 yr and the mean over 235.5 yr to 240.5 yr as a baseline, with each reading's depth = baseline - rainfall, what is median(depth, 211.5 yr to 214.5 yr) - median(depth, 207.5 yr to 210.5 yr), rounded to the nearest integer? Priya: 28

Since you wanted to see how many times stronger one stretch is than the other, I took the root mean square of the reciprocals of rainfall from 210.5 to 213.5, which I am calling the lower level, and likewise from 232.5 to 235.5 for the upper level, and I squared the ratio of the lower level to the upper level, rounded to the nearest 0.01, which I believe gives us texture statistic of 0.36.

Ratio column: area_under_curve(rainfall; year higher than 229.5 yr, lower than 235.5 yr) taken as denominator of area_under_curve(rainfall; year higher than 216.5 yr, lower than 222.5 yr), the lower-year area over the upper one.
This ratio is 1.6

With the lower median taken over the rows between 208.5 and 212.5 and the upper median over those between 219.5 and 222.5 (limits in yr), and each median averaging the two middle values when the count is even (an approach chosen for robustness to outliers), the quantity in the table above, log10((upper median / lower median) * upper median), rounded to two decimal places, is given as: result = 2.43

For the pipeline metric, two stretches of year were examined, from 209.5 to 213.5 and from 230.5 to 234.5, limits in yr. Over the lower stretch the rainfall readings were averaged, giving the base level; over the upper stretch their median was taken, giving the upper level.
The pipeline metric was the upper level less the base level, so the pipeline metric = -238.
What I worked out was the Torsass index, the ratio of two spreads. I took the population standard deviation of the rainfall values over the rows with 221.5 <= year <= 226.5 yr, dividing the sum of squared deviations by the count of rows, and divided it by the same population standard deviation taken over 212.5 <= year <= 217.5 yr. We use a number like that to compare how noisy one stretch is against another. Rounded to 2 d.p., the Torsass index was 3.70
